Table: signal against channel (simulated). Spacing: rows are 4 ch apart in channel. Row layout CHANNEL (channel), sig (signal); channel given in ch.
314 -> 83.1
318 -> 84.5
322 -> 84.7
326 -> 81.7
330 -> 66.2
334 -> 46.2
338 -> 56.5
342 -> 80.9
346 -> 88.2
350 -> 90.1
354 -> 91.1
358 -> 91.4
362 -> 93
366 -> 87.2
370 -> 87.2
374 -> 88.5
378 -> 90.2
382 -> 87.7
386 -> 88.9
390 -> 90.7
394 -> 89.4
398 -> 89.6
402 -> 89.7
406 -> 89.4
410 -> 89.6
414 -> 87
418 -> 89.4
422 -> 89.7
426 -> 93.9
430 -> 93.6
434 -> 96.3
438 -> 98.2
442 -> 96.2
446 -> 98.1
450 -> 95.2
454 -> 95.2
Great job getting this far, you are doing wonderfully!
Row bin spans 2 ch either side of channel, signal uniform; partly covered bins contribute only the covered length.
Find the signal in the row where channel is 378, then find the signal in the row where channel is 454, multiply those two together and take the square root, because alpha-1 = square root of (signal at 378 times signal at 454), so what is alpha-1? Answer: 93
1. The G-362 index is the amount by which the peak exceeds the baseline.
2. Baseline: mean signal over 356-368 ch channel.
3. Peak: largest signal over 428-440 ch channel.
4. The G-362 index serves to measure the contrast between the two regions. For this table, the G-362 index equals 8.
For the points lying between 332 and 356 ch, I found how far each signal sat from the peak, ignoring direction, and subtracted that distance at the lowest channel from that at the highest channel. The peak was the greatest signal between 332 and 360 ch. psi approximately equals -45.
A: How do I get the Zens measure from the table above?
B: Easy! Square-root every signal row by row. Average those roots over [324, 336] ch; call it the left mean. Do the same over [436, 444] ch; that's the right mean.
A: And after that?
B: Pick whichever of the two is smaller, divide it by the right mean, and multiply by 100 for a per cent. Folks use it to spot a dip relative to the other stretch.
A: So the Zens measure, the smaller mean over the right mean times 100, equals 81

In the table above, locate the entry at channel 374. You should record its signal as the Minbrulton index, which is 88.5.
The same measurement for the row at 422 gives 89.7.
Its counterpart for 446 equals 98.1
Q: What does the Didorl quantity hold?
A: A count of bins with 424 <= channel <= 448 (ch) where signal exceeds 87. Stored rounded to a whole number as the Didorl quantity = 6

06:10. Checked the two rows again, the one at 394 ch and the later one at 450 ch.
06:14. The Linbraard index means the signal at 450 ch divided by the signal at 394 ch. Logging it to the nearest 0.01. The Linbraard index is 1.06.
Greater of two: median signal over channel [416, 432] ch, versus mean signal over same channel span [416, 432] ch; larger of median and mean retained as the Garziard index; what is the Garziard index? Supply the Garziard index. 92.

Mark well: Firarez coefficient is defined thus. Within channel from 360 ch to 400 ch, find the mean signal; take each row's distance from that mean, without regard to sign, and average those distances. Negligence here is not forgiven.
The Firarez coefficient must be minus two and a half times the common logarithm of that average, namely -0.3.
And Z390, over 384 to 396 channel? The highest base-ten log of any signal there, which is 1.96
